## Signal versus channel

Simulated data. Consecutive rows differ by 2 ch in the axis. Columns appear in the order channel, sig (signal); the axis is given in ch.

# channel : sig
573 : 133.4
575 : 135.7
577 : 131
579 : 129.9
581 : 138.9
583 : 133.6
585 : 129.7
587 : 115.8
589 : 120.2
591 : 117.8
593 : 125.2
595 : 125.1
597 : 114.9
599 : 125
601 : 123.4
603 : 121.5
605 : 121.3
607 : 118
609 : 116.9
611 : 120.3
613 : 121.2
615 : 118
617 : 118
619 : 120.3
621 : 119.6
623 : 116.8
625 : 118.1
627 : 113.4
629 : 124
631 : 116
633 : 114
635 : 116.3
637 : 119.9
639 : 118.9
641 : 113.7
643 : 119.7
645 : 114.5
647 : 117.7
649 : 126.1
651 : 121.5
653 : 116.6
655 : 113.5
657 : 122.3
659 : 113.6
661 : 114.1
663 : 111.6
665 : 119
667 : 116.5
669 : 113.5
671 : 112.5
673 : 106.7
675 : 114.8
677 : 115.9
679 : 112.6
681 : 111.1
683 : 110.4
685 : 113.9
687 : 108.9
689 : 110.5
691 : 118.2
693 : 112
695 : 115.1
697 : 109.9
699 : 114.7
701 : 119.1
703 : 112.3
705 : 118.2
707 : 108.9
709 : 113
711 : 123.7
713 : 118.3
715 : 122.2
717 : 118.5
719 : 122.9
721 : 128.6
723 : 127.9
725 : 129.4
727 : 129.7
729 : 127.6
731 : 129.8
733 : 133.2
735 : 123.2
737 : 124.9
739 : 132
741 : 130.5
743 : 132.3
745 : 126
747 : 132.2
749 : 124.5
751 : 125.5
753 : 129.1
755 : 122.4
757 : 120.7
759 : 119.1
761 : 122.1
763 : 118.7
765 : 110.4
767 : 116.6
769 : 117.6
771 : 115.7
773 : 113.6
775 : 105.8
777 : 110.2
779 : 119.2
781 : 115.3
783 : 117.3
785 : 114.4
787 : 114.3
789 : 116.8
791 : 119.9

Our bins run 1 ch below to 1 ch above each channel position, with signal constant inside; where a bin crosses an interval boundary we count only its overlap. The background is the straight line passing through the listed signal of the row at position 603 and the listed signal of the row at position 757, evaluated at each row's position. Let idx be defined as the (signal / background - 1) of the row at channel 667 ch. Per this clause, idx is -0.039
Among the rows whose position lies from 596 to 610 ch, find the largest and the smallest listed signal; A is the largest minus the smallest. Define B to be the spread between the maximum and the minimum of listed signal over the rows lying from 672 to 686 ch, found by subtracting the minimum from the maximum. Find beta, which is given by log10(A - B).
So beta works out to 0.0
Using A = 10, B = 9.2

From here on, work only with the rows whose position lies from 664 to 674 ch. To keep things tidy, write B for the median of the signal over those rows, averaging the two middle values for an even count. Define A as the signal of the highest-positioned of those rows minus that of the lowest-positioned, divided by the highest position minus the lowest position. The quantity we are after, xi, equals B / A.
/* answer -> -74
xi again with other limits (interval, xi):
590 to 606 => 490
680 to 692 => 156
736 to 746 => 949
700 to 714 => -1773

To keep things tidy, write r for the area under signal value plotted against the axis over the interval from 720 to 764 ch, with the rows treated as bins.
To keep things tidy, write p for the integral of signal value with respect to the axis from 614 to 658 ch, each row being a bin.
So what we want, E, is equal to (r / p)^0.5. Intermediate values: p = 5198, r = 5579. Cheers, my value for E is 1.04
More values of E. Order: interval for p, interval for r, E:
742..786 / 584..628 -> 1.00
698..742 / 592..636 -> 0.98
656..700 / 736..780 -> 1.03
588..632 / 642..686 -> 0.98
